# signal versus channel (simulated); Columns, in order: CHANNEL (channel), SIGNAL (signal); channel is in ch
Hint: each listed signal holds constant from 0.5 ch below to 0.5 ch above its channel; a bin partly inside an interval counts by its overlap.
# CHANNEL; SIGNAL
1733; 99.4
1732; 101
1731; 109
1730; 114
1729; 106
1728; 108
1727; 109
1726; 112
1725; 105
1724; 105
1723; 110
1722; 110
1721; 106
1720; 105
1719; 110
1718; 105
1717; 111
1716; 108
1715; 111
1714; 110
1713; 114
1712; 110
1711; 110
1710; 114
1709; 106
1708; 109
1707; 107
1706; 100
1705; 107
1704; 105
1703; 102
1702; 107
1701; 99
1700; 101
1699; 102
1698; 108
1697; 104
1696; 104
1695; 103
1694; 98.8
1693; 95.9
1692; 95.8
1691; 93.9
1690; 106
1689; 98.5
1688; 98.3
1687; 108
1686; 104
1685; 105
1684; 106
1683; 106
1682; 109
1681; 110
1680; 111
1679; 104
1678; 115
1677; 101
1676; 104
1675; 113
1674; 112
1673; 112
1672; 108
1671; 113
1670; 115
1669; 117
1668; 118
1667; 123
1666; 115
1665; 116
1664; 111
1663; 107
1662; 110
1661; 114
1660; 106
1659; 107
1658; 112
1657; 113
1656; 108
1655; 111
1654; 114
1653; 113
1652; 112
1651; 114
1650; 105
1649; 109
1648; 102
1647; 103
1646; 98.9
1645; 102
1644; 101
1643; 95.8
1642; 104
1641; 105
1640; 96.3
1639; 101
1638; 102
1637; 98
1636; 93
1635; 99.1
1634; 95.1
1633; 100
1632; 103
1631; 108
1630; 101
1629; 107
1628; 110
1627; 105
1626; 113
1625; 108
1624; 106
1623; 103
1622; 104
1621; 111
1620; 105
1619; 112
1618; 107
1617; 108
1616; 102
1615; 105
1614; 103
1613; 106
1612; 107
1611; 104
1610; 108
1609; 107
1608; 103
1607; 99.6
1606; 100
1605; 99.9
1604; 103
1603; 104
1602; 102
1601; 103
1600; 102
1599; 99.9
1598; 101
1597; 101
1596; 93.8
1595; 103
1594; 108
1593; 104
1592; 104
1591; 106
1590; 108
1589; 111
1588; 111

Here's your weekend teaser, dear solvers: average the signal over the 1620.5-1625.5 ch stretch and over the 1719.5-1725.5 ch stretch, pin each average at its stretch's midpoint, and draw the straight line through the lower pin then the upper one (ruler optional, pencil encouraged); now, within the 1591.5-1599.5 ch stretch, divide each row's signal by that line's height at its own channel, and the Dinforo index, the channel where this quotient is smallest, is 1596 ch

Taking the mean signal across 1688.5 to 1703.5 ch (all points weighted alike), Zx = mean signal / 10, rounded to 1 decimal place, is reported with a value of 10.1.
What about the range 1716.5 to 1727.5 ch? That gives 10.8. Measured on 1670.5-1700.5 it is 10.5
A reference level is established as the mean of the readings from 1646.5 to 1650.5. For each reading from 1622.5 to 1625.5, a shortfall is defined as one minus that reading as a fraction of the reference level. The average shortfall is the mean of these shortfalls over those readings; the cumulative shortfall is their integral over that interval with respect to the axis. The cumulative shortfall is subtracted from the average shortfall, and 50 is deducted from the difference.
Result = -49.98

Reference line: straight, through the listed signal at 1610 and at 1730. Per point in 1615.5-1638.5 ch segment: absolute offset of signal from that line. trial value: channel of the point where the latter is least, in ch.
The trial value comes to 1617 ch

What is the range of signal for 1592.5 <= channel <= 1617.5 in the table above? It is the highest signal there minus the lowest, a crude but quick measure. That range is 14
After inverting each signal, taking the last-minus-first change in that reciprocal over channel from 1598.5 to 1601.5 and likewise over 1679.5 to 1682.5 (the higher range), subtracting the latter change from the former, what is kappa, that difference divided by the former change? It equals 1.5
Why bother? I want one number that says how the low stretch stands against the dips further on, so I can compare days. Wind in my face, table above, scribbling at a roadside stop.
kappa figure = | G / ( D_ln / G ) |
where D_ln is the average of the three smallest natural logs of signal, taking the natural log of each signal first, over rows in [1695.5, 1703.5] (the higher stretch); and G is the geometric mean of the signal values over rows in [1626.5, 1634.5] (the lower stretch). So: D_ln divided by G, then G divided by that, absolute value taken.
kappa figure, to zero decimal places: 2324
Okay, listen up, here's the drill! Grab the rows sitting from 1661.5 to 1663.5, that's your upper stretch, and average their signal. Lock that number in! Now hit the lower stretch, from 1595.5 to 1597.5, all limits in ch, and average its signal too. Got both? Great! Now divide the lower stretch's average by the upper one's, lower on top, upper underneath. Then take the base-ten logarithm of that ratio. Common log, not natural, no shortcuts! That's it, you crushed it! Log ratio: -0.047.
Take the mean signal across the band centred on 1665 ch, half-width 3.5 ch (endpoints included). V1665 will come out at 114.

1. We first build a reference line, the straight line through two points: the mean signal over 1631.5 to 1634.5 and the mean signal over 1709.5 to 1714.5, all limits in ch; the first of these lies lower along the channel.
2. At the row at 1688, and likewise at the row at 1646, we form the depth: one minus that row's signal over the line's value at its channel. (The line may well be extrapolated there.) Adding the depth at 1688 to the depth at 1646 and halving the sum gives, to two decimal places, 0.06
